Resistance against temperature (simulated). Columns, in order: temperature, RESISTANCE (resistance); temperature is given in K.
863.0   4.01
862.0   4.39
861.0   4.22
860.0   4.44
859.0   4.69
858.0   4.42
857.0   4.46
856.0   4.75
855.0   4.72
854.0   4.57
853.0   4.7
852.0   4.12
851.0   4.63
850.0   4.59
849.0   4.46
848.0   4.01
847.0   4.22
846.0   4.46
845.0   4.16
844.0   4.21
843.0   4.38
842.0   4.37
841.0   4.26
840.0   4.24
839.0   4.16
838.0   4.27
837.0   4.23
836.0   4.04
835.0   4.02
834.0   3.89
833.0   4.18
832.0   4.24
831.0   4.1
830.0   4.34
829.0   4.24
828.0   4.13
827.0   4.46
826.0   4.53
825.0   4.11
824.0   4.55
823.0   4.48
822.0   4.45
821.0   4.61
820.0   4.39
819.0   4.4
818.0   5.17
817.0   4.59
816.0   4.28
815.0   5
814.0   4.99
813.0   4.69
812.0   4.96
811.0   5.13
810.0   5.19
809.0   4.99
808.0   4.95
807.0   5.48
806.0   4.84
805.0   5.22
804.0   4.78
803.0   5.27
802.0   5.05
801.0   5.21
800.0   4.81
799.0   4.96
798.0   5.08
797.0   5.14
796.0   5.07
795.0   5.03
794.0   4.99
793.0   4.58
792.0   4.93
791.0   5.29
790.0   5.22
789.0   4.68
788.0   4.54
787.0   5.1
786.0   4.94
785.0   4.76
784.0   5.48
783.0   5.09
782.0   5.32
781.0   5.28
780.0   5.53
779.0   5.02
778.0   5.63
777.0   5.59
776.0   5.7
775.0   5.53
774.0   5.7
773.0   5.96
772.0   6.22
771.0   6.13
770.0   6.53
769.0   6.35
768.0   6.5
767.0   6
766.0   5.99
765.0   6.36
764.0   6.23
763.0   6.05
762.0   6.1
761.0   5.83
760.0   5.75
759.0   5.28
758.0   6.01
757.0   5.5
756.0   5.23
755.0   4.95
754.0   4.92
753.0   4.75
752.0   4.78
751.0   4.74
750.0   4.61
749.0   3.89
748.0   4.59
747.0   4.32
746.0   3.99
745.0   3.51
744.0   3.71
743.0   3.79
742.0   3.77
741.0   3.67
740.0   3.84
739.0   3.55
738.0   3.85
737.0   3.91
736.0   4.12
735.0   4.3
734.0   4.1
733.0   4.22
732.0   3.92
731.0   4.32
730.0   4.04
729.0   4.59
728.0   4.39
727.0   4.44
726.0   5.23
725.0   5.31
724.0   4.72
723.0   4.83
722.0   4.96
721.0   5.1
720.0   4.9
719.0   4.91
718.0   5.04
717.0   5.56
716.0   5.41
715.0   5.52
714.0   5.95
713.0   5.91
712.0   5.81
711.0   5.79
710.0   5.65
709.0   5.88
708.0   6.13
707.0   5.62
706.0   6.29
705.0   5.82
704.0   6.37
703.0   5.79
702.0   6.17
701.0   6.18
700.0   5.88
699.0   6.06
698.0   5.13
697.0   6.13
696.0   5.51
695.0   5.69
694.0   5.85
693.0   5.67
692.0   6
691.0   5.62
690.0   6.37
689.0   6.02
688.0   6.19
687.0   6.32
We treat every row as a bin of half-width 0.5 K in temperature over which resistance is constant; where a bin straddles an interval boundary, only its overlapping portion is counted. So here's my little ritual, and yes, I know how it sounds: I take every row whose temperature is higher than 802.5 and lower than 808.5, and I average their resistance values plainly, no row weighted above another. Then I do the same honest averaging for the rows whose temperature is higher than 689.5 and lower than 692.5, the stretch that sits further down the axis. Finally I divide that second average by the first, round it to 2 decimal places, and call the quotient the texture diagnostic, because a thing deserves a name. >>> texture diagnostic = 1.18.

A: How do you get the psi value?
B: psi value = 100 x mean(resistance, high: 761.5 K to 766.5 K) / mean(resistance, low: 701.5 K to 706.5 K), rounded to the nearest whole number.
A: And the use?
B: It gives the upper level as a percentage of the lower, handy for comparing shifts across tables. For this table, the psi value 101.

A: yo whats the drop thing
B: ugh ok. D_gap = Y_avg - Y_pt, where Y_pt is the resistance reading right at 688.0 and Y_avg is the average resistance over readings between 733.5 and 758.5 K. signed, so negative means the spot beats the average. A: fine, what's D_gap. -1.9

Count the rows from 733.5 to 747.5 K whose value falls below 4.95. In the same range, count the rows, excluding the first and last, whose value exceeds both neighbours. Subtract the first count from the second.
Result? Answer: -11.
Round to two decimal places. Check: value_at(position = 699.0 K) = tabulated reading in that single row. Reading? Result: 6.06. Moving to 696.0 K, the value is 5.51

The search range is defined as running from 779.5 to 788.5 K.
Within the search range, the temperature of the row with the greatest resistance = 780.0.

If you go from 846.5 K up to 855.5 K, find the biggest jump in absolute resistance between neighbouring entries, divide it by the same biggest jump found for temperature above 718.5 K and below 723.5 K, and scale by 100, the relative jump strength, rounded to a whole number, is 290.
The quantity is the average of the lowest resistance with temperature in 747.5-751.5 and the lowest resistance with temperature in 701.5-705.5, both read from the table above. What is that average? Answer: 4.84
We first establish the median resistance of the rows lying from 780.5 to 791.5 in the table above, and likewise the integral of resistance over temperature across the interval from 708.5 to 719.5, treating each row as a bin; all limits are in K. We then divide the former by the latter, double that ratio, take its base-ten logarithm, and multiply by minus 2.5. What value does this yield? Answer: 1.9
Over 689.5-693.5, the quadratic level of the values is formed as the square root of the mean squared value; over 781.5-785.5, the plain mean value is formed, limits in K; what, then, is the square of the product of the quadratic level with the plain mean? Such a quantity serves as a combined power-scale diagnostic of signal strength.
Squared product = 935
